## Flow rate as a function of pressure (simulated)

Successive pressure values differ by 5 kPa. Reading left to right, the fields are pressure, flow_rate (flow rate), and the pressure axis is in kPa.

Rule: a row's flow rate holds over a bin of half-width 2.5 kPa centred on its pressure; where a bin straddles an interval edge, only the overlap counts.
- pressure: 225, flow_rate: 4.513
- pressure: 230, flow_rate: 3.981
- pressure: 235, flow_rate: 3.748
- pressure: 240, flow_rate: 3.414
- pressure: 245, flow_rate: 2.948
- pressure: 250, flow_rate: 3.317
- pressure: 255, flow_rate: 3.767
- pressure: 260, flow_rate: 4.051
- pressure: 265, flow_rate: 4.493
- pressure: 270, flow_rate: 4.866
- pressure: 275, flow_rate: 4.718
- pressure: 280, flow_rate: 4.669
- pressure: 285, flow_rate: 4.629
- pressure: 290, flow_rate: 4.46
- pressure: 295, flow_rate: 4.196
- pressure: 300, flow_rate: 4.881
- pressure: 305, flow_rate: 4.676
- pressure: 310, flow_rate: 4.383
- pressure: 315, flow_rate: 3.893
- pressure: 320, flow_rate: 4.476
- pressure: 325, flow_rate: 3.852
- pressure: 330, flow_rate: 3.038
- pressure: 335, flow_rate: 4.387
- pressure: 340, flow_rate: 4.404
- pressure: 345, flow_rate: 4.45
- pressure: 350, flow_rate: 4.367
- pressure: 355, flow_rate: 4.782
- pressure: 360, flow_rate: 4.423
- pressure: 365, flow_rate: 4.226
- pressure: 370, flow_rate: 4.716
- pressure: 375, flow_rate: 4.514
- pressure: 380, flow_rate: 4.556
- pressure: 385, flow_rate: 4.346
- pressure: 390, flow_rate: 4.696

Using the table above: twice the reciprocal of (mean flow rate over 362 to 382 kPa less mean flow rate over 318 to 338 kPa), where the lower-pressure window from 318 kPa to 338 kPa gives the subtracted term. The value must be 4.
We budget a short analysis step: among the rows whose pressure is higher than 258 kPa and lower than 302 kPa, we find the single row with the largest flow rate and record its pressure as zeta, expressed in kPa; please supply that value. 300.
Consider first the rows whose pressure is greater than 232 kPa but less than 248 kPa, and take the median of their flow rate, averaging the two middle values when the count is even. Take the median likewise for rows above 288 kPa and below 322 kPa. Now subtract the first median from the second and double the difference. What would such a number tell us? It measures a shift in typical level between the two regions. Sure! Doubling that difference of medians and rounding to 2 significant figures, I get 2.1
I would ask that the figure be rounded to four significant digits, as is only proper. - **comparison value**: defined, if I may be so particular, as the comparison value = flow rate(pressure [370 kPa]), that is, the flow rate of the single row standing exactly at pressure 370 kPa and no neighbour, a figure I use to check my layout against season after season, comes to 4.716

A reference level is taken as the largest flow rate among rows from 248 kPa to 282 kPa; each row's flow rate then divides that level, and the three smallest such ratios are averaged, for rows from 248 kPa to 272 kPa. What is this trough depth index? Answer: 1.09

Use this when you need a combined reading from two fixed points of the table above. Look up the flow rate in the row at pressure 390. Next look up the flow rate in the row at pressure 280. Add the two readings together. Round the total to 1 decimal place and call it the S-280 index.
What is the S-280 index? 9.4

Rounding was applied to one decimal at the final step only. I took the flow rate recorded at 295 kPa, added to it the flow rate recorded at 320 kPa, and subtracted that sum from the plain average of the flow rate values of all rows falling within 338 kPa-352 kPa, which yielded -4.3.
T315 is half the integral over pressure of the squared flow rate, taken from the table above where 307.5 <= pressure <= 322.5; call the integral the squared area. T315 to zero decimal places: 136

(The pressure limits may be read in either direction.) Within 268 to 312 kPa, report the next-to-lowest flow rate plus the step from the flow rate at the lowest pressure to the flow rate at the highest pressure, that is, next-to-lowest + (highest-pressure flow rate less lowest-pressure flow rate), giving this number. 3.9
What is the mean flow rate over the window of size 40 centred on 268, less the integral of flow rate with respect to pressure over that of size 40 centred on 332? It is -160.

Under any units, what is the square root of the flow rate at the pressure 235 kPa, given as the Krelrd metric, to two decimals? 1.94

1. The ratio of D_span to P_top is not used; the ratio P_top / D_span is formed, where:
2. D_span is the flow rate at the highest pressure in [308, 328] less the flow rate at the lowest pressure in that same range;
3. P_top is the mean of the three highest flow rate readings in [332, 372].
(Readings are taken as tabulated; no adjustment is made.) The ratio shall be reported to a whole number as -9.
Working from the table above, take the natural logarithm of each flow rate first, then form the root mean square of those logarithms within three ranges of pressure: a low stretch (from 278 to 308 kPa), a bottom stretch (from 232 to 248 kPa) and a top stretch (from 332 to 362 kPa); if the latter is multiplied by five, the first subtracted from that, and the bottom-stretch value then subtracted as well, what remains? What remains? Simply 4.75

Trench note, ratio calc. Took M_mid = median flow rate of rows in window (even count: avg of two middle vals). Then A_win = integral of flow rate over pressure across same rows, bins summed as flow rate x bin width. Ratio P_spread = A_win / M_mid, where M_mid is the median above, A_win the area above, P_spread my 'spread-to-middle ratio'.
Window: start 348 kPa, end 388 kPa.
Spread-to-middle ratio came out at 40.2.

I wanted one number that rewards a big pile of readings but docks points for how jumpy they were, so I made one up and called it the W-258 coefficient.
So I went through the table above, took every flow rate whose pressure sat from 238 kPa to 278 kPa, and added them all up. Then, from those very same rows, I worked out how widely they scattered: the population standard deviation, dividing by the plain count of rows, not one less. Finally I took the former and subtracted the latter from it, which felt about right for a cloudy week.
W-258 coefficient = 30.9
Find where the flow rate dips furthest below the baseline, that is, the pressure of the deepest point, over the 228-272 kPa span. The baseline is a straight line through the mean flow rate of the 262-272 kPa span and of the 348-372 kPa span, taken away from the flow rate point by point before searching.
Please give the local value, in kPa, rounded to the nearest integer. 245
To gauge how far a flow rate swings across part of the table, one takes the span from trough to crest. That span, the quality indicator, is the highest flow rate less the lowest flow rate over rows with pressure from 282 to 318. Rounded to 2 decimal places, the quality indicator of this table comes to 0.99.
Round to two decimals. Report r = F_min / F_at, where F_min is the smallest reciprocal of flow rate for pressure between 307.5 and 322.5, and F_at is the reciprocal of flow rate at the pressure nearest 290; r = 1.00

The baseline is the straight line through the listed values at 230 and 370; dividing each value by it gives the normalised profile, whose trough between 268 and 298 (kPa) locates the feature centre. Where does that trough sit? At 295 kPa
